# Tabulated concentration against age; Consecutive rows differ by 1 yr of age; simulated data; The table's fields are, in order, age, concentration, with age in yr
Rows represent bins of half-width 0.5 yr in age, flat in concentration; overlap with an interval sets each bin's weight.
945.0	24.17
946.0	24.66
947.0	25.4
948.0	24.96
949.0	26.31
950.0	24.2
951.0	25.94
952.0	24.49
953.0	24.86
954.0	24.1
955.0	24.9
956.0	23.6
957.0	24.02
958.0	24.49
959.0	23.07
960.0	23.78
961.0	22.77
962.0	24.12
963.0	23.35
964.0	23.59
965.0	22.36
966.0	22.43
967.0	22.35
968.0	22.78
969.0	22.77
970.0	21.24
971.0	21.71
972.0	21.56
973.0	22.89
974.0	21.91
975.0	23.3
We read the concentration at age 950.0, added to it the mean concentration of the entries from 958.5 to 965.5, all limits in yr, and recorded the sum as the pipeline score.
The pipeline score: 47.5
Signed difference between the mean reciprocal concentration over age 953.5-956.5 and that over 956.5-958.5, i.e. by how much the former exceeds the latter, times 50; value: 0.01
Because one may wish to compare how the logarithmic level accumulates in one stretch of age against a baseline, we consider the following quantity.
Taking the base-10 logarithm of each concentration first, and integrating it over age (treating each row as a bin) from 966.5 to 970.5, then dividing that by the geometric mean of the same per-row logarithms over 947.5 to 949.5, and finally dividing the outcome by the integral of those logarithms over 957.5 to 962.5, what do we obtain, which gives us 0.56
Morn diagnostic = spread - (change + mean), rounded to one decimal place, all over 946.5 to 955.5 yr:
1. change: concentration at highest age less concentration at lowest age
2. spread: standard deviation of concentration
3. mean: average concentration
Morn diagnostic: -23.8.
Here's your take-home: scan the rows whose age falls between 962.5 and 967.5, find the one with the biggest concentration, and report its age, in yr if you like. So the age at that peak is 964.0 yr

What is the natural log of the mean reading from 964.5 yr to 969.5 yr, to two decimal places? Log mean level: 3.12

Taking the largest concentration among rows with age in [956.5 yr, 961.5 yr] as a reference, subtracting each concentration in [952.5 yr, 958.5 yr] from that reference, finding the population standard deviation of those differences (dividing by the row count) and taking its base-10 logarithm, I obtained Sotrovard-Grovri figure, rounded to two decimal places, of -0.33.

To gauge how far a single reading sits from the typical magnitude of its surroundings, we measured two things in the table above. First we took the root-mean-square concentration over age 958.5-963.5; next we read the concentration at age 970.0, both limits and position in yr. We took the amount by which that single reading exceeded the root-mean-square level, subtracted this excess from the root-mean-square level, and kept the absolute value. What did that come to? 25.6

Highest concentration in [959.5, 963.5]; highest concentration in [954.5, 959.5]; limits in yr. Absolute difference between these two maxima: 0.8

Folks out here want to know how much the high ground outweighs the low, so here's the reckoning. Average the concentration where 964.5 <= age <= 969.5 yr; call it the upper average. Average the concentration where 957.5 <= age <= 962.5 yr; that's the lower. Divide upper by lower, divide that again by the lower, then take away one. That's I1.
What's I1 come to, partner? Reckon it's -0.960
